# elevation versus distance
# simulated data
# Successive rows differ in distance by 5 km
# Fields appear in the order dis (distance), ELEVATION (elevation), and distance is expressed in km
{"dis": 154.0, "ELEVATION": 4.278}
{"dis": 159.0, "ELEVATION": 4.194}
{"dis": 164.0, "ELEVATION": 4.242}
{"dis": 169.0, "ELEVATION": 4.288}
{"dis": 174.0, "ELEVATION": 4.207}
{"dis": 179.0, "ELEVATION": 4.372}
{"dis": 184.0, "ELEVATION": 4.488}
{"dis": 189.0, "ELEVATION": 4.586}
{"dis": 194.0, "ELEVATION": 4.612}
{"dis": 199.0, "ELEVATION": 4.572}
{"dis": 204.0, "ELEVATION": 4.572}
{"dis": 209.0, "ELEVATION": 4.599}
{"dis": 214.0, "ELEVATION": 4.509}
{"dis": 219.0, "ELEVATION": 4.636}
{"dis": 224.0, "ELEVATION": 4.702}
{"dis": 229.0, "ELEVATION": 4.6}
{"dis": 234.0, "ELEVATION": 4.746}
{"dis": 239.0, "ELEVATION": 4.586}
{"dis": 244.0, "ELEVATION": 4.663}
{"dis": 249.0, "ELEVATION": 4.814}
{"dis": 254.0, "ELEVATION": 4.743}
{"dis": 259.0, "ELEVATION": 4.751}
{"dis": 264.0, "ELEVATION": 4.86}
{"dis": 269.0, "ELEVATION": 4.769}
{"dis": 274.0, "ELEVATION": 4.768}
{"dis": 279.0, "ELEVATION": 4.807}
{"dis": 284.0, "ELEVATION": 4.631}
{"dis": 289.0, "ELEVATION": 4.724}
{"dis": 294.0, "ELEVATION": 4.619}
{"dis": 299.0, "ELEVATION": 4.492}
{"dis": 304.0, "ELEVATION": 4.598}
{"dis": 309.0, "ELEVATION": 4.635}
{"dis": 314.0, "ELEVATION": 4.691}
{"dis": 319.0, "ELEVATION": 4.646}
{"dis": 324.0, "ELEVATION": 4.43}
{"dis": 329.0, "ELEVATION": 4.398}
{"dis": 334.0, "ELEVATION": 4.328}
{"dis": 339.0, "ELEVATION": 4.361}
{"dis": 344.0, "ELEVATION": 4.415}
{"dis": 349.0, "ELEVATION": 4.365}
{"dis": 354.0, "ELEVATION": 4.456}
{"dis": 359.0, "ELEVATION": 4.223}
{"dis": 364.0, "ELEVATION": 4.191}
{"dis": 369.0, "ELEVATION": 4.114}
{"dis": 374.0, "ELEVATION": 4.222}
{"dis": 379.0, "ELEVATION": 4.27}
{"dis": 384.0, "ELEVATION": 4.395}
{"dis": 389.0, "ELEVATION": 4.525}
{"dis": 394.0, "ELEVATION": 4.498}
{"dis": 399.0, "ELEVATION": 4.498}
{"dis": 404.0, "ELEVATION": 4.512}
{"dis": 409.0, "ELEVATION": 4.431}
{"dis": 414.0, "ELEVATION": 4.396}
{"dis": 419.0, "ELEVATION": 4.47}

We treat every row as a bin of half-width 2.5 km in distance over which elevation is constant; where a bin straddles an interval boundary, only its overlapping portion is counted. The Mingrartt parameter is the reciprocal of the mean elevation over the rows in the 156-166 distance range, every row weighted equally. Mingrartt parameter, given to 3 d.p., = 0.237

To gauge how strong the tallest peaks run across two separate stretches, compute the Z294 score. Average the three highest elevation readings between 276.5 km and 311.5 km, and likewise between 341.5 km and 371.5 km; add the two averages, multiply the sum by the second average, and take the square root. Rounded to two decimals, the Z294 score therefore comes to 6.35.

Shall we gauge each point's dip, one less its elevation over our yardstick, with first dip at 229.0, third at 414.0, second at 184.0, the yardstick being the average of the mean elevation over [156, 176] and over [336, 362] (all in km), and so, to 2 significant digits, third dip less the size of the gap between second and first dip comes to -0.049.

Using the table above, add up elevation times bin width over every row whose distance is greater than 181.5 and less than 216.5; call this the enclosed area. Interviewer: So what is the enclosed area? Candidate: 160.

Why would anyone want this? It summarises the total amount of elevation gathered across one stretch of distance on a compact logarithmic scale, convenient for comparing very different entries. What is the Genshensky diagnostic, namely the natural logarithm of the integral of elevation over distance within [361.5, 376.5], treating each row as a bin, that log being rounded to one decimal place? 4.1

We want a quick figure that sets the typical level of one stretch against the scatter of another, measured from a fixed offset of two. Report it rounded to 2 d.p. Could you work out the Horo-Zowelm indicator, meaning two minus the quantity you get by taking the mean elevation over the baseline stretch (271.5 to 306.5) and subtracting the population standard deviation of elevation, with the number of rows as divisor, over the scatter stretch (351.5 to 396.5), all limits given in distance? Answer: -2.52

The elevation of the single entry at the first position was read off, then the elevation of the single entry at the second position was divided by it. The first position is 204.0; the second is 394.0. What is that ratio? 0.98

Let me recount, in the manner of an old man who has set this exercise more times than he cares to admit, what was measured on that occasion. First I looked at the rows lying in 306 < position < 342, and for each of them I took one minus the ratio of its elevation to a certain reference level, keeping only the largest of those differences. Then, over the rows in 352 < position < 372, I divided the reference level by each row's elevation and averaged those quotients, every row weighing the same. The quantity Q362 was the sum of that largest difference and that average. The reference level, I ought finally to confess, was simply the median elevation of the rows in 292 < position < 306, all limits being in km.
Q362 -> 1.14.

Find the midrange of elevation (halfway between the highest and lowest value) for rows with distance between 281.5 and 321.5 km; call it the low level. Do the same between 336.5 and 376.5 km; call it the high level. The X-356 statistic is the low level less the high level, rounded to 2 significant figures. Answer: 0.32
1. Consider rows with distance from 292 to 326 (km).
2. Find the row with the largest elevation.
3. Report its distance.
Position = 314.0 km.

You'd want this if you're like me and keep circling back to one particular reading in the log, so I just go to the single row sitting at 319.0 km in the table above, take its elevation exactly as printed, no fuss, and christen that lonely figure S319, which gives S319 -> 4.646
